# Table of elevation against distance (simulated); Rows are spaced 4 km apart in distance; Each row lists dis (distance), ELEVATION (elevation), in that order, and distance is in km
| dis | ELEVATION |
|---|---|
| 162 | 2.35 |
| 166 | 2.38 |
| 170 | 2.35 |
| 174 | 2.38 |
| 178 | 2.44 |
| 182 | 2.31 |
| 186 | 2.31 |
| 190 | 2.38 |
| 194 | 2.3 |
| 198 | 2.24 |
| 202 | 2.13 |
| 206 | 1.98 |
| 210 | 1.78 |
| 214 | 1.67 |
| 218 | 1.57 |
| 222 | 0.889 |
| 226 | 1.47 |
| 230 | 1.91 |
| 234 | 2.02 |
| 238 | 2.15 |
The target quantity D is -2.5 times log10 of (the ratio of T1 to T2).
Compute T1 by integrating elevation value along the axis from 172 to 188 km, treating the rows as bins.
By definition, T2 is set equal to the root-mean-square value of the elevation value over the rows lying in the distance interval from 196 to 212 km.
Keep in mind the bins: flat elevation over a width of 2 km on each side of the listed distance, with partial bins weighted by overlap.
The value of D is -3.2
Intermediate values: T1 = 38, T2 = 2.04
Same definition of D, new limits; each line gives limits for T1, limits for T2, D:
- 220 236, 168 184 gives -2.6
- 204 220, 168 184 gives -2.7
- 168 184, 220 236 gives -3.4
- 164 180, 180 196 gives -3.0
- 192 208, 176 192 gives -2.9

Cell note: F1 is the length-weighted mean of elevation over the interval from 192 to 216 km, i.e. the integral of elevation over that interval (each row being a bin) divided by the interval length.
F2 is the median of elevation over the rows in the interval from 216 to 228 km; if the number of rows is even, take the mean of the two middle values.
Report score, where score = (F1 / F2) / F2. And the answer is 0.93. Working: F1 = 2.02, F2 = 1.47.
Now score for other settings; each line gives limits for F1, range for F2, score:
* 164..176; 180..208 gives 0.45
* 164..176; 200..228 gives 0.85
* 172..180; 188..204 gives 0.47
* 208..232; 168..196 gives 0.28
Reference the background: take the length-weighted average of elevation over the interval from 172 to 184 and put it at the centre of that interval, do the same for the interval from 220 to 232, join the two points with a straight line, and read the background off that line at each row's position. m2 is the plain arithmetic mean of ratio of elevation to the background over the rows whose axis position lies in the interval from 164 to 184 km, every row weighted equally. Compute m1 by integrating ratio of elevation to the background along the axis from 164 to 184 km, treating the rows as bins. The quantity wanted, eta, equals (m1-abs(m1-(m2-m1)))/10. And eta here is -1.84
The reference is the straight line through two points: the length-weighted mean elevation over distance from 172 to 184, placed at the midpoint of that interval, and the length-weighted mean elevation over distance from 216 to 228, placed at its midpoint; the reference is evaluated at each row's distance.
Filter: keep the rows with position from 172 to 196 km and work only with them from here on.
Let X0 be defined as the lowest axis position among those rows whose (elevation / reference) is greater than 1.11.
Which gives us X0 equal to 190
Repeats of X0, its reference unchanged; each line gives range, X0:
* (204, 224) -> 206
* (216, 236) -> 218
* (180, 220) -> 190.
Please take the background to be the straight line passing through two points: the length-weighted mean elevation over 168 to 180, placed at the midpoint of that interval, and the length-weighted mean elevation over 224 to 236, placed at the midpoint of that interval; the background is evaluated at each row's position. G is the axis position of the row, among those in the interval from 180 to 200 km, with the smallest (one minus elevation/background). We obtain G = 190 km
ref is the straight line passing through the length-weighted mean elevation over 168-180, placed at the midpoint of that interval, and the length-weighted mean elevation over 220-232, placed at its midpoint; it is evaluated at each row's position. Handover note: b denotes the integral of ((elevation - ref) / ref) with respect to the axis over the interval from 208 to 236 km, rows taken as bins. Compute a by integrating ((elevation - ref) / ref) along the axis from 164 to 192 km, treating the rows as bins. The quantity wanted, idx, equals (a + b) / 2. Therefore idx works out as 1.7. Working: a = 0.7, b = 2.7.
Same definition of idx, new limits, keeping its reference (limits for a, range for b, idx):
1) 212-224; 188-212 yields 0.6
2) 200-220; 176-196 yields 1.4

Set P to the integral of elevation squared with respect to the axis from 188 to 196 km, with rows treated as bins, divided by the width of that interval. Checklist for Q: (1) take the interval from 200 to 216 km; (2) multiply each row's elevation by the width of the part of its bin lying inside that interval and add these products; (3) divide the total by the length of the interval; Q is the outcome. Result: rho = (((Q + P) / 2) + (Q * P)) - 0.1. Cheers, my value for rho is 13.9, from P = 5.48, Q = 1.89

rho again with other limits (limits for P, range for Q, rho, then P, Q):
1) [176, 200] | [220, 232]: 11.1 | 5.43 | 1.42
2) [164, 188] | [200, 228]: 12.7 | 5.58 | 1.64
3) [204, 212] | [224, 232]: 8.5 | 3.54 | 1.69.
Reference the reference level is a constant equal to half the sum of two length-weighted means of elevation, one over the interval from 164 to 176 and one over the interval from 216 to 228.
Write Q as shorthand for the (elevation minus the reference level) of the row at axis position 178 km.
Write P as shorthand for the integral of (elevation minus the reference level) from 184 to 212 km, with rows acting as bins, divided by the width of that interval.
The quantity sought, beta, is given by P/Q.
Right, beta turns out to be 0.5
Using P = 0.32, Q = 0.6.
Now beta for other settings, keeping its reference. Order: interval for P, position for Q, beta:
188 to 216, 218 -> -0.8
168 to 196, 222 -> -0.5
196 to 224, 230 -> -1.3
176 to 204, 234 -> 2.6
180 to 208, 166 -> 0.7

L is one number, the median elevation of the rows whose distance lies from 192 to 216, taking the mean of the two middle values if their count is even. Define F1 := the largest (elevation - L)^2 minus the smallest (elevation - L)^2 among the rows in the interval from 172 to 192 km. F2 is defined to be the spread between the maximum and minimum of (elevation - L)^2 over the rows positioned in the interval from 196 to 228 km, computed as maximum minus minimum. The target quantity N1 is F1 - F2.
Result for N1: -1.3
